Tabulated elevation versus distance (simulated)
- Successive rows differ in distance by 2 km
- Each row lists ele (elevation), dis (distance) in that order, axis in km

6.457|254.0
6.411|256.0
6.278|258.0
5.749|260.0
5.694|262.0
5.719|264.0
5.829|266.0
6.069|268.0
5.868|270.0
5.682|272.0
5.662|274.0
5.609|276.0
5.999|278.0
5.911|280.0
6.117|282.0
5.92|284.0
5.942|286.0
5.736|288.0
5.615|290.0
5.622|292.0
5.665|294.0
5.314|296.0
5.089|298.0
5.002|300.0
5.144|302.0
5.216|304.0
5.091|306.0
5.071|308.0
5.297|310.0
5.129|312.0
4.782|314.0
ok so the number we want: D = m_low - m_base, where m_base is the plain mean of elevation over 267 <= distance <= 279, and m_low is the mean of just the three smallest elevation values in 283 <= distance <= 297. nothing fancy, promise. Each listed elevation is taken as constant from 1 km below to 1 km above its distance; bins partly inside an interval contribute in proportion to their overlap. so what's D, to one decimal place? -0.3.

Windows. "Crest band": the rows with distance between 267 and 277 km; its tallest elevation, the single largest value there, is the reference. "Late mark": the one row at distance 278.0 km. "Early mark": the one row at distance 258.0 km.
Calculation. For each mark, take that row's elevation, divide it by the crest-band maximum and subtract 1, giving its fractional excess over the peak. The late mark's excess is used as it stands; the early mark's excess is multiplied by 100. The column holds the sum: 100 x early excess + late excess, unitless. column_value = 3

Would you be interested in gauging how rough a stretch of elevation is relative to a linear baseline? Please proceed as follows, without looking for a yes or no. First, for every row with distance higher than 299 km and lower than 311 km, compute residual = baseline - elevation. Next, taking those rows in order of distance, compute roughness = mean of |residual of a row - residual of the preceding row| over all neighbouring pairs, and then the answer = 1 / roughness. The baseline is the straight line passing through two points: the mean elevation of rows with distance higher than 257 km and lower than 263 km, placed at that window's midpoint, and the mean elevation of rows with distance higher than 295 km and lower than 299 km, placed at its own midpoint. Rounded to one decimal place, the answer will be 7.6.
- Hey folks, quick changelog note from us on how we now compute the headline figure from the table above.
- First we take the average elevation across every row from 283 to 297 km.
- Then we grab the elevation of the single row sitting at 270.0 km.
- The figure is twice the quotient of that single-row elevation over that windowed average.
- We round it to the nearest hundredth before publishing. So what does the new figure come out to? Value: 2.06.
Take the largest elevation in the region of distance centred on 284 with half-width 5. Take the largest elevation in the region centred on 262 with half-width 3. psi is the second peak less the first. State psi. -0.4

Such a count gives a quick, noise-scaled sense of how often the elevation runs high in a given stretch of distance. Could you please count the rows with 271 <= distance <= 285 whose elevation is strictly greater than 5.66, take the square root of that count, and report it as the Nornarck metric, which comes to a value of 2.4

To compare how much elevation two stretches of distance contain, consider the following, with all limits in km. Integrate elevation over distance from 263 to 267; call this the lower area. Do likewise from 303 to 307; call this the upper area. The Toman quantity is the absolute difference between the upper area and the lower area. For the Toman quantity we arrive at 2.5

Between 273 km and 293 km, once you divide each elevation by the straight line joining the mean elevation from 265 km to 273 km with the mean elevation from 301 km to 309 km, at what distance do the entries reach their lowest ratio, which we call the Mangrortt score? 276.0 km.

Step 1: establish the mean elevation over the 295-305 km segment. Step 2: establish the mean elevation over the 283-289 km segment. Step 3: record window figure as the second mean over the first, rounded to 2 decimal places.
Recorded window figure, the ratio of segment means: 1.14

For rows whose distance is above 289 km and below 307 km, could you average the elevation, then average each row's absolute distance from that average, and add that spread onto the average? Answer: 5.53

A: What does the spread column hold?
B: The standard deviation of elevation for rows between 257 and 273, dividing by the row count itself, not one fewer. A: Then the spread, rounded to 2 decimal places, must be 0.20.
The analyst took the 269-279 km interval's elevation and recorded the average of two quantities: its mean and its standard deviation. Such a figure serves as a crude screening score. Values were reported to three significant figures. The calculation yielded 2.96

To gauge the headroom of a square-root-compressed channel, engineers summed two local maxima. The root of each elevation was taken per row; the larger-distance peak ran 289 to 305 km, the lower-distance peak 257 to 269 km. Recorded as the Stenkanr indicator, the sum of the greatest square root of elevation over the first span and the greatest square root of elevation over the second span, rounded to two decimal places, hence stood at 4.89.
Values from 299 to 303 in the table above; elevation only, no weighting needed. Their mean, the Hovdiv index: 5.07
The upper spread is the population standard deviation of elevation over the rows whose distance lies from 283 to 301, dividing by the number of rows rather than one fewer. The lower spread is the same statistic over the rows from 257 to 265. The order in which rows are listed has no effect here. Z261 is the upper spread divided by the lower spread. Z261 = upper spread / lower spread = 1.3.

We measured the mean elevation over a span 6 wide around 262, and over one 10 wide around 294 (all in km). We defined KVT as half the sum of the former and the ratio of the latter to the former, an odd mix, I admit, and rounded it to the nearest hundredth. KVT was 3.34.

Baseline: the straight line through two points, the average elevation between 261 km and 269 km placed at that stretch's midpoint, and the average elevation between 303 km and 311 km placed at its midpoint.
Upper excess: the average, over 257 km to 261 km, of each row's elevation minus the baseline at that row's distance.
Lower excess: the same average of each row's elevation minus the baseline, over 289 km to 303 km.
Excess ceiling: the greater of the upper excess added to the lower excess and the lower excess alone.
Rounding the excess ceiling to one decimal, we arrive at 0.1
